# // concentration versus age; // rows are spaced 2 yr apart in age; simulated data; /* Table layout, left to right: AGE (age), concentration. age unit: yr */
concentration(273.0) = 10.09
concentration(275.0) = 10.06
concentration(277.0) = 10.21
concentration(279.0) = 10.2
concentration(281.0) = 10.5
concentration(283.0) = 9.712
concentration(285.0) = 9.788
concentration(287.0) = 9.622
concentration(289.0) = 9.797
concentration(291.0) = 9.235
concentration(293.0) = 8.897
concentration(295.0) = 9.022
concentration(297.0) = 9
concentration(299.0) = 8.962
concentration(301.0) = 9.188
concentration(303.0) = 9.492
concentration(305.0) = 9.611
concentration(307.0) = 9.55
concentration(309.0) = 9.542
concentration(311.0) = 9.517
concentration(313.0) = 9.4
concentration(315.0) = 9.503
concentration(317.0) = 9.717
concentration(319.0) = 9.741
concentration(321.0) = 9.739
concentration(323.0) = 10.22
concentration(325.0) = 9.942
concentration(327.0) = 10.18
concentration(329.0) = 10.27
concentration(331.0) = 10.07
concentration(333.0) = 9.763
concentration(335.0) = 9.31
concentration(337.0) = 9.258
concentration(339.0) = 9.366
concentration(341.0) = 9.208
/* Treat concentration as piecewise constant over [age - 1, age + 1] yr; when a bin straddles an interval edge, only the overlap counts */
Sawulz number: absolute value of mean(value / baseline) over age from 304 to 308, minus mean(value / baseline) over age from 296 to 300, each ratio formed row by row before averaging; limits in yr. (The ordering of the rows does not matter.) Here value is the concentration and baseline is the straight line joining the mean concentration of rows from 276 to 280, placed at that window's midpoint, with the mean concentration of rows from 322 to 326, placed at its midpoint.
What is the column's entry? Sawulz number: 0.06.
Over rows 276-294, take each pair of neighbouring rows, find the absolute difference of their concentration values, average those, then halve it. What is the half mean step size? 0.15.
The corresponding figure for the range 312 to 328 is 0.10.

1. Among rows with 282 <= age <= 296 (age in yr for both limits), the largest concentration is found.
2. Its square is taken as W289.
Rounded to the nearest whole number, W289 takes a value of 96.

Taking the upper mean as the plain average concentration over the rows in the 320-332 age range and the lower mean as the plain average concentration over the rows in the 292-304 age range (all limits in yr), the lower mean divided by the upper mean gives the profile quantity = 0.903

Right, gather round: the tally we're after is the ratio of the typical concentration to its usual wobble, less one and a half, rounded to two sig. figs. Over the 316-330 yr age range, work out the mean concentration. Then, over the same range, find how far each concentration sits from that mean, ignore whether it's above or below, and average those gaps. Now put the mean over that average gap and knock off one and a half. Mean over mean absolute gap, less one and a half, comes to 45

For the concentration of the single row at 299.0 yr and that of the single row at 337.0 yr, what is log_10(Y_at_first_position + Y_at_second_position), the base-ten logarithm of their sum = 1.26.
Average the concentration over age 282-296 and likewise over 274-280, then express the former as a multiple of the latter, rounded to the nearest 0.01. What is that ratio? 0.93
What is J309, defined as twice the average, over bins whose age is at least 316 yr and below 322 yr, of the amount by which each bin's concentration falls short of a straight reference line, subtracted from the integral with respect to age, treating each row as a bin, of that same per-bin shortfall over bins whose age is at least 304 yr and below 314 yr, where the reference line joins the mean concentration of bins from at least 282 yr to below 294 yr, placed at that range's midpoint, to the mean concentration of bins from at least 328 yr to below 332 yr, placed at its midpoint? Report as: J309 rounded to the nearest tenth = 2.6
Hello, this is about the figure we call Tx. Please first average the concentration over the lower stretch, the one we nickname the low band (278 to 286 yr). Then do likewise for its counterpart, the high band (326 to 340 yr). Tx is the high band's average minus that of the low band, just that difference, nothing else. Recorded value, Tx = -0.30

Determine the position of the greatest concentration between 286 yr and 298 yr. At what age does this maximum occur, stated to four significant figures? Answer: 289.0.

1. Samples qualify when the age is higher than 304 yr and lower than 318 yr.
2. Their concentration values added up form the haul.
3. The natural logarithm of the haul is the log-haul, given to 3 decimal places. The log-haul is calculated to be 4.202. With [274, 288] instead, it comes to 4.250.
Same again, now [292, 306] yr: 4.162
